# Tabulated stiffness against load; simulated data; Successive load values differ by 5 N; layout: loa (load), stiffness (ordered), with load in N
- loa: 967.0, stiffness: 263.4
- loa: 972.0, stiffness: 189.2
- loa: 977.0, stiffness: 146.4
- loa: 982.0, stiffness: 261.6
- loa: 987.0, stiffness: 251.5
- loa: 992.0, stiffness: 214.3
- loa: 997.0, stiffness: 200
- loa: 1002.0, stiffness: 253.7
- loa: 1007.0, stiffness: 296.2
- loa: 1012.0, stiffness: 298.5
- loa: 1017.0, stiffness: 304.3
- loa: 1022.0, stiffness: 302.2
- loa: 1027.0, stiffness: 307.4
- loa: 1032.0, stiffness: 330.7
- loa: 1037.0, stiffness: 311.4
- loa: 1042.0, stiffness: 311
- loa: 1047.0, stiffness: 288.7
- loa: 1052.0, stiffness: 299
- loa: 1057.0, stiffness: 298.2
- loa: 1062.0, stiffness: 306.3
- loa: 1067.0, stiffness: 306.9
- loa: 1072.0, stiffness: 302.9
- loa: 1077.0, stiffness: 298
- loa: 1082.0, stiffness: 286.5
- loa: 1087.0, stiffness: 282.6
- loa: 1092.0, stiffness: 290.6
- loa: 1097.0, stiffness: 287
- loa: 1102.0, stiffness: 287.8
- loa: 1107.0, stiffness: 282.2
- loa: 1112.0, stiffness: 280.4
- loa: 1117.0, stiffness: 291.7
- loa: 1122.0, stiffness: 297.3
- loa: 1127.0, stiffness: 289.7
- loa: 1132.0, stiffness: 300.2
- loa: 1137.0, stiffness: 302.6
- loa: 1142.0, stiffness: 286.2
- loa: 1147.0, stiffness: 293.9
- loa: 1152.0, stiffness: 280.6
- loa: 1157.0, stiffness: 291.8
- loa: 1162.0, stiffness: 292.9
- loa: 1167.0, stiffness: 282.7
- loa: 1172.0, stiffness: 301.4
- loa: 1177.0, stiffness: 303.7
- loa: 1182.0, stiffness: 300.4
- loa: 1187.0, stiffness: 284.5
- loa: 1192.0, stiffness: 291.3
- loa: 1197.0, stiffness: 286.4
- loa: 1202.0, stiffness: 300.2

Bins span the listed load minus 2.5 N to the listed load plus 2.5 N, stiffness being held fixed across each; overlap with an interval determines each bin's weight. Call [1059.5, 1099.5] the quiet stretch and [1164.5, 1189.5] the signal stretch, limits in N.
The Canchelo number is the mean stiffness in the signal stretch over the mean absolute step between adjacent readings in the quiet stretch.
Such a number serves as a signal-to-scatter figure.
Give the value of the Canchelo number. 56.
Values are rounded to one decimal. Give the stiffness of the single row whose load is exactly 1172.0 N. 301.4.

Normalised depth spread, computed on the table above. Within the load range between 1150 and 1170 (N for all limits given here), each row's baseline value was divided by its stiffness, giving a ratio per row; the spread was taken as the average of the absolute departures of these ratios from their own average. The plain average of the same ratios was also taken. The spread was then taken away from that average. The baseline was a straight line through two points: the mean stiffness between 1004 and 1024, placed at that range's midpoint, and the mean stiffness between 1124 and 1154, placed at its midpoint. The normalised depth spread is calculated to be 0.995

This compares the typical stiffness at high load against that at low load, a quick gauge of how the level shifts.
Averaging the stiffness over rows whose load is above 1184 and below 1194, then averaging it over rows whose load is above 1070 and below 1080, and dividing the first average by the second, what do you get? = 0.96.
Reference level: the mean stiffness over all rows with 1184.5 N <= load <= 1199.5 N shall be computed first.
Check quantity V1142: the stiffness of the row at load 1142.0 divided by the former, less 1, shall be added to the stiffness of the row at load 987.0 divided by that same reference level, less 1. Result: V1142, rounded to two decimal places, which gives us -0.13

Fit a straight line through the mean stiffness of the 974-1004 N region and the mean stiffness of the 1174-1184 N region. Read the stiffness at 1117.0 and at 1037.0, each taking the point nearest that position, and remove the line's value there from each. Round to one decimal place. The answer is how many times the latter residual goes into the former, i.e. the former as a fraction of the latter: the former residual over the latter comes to 0.2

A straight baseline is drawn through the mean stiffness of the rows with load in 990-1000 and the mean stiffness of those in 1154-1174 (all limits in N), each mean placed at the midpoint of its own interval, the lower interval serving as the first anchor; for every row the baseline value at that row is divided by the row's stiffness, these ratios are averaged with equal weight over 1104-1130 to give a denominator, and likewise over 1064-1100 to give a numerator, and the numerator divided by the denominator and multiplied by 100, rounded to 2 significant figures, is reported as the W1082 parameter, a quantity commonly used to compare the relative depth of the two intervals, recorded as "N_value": 92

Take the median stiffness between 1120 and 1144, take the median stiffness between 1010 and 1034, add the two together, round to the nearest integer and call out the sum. 602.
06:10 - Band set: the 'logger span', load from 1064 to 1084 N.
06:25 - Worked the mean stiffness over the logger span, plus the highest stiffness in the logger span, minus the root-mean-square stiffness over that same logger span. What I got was 307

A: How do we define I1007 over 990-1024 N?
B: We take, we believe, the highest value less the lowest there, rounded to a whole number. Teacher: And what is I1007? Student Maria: 104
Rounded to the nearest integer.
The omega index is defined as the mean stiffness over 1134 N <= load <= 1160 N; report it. 291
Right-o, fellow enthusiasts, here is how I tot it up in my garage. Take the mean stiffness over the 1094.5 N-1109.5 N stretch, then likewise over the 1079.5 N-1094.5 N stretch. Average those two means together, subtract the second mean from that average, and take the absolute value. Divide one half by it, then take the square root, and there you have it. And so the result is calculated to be 1.05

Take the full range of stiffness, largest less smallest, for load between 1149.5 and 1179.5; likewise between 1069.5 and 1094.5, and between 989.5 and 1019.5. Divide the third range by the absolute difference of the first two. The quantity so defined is 37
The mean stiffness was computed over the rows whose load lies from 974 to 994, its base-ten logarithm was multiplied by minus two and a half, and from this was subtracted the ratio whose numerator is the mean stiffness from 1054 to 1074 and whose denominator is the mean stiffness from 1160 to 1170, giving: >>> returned -6.90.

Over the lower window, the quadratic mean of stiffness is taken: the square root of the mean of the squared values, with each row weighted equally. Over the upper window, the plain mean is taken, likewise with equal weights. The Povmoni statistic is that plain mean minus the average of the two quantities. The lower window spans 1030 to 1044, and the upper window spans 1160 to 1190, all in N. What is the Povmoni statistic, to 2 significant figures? -12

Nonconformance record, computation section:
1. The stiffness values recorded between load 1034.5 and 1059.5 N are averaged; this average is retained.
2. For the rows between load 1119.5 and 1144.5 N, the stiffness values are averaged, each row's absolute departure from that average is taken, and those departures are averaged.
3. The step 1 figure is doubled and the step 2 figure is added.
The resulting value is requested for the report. 609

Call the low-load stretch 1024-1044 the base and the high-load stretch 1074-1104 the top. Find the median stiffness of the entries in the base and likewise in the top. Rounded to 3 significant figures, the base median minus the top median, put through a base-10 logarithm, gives 1.38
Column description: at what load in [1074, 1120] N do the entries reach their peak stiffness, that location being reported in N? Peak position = 1077.0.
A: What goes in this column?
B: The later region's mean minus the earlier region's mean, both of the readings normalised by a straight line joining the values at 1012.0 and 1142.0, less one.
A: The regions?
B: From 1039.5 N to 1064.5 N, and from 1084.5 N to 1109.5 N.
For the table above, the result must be -0.035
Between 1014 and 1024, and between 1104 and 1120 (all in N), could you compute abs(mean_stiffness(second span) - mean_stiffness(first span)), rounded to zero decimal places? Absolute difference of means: 18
